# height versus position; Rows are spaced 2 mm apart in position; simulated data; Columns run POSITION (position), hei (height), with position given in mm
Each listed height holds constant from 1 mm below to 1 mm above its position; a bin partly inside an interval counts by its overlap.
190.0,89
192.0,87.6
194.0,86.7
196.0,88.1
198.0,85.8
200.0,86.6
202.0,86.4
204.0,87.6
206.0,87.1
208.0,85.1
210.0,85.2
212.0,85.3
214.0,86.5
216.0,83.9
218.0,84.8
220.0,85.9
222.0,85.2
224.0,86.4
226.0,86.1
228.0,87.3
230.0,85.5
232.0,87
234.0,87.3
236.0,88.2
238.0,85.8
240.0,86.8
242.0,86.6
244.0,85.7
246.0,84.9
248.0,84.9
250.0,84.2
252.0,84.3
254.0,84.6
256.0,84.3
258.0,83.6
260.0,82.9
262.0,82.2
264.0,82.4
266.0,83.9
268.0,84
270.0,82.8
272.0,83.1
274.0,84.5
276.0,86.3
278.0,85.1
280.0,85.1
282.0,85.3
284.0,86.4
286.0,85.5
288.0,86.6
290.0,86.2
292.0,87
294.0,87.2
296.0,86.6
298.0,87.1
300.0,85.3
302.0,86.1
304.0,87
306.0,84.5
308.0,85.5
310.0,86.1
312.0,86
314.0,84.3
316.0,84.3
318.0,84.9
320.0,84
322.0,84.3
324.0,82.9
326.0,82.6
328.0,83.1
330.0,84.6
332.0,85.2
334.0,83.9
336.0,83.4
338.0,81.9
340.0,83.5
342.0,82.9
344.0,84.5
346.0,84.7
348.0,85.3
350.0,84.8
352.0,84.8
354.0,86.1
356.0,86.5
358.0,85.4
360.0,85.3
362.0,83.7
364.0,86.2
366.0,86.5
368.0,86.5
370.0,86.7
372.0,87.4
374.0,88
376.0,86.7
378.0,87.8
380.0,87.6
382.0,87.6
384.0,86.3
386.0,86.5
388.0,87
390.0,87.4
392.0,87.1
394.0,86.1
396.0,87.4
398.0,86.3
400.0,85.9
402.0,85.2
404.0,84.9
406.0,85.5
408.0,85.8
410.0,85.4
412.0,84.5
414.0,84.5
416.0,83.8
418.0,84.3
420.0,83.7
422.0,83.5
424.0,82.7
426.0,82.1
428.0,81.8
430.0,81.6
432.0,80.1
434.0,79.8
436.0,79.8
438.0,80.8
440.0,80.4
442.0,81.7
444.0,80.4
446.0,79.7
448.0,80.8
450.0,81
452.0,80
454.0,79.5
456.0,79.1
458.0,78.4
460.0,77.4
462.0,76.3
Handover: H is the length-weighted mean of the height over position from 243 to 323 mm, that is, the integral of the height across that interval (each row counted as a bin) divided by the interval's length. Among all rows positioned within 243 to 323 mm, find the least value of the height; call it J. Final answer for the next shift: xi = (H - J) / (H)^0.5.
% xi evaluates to 0.30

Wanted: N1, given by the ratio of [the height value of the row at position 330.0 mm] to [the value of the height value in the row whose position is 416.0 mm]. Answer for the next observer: 1.01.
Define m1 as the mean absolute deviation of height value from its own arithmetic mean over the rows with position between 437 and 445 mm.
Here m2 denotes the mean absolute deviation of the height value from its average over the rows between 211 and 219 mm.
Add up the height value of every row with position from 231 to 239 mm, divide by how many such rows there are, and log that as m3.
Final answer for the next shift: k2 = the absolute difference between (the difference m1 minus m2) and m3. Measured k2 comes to 87.4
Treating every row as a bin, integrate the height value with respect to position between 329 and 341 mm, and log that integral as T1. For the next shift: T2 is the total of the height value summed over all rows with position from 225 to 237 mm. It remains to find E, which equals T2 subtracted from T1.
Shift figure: 484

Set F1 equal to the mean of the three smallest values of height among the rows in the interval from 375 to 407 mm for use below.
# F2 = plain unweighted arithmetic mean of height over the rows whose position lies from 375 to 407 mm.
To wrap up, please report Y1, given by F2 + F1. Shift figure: 172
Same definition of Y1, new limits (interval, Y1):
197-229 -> 171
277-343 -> 167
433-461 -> 158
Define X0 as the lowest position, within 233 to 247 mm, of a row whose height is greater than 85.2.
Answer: 234.0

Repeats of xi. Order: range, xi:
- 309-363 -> 0.27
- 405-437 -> 0.36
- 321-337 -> 0.13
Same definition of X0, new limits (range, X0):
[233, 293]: 234.0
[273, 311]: 276.0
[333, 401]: 348.0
